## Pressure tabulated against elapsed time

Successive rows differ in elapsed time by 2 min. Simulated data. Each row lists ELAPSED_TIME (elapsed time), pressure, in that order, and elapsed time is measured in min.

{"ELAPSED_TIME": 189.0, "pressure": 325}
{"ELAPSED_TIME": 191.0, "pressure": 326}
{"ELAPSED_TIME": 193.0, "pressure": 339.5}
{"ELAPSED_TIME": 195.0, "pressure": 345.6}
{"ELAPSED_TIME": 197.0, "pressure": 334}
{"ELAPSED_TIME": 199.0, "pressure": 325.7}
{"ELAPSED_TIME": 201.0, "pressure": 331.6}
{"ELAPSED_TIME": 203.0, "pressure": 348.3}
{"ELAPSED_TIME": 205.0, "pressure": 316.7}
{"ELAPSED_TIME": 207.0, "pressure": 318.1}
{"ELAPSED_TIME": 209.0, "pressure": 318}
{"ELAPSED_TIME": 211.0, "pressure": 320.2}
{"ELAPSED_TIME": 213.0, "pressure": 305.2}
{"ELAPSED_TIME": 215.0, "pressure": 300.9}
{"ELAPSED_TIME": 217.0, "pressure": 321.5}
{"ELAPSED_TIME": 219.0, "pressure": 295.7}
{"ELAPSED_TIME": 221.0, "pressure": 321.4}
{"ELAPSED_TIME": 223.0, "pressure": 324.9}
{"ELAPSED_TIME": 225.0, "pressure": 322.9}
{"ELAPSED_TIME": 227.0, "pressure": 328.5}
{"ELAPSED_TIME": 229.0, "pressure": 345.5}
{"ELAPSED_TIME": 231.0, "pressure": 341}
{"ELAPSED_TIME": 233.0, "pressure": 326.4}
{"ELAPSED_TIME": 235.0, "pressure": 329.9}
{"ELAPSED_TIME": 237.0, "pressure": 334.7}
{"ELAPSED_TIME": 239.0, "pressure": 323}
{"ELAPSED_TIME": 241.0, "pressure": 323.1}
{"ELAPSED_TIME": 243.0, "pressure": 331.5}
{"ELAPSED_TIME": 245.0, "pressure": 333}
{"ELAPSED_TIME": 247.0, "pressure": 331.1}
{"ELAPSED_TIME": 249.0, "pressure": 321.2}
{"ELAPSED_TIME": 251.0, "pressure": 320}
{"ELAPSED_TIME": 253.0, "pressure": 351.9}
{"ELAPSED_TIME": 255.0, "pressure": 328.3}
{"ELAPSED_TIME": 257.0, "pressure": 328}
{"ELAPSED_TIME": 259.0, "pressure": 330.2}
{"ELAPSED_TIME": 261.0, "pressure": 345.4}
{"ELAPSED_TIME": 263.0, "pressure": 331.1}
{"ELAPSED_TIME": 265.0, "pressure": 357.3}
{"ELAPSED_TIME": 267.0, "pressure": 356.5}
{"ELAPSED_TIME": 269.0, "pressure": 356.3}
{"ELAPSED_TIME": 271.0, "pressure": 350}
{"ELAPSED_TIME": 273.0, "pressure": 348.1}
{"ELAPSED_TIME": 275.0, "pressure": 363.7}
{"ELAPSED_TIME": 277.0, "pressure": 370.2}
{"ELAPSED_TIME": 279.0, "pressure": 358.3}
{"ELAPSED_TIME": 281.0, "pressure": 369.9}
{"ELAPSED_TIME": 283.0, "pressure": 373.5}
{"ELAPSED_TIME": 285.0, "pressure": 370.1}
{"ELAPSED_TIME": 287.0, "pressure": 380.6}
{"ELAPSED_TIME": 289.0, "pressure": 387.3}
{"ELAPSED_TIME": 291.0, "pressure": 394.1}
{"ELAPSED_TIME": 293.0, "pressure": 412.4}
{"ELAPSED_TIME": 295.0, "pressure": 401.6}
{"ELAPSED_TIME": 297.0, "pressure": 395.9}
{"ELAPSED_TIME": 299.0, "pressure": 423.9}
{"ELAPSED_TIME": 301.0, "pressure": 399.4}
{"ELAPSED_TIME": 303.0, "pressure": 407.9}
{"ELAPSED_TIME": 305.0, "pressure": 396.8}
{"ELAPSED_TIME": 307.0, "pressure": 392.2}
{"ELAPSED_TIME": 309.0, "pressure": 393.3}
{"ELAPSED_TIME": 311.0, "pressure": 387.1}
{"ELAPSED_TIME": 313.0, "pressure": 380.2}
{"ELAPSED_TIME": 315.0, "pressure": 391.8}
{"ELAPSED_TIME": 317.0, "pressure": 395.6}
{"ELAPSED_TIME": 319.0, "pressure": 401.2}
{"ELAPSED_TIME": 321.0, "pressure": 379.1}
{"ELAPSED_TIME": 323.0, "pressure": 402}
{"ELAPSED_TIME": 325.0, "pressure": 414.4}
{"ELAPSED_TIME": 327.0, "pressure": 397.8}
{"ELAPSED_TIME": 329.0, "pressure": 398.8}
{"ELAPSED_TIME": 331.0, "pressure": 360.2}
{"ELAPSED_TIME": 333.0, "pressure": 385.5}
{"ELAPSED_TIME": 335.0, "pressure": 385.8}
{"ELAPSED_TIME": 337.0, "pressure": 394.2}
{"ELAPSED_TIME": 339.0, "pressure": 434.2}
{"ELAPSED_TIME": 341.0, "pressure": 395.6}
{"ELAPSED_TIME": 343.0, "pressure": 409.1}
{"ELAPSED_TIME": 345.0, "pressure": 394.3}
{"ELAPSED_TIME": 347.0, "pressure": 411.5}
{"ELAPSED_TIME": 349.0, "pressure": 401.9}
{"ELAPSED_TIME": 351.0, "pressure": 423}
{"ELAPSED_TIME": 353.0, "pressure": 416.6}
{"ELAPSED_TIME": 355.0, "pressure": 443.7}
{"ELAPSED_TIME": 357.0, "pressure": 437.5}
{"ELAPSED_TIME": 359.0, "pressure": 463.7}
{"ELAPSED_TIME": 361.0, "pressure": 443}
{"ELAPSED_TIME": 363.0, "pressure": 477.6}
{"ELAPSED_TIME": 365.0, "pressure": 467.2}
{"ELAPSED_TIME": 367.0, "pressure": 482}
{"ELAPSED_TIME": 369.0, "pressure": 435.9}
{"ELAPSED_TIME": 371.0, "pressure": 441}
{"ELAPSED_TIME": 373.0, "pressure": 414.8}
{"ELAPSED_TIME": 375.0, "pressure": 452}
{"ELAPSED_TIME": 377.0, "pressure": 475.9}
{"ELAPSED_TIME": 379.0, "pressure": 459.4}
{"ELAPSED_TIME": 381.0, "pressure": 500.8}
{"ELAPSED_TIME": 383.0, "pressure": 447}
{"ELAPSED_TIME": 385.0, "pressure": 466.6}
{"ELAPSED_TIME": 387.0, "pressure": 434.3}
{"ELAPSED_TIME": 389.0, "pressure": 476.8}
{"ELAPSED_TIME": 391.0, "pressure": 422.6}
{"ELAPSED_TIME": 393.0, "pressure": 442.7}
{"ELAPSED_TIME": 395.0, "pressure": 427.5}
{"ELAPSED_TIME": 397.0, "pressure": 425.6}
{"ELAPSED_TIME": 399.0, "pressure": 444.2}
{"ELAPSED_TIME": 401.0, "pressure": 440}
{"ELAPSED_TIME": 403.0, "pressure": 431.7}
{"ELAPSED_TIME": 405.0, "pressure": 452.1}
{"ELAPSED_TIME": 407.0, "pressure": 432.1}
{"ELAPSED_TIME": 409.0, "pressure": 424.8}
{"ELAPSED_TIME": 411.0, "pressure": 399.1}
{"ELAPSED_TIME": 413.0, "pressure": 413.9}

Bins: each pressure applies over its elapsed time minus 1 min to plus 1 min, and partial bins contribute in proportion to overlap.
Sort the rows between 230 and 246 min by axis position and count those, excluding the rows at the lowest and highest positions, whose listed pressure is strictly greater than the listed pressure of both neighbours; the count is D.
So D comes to 1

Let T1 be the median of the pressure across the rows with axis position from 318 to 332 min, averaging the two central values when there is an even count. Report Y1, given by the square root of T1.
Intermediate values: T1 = 399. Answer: 20.0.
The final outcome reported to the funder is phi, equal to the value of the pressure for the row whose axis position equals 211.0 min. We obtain 320.2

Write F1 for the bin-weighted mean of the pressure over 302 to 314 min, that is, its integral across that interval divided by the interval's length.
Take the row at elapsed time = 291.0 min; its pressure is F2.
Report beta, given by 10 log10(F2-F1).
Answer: 0.7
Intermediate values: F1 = 393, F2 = 394.1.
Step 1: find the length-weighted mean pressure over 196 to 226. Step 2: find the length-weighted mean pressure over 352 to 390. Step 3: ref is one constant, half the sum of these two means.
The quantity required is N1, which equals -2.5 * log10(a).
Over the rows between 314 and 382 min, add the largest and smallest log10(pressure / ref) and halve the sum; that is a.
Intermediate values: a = 0.040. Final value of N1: 3.5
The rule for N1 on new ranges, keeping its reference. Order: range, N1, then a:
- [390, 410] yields 3.2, 0.052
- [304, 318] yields 7.4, 0.001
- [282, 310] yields 5.0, 0.010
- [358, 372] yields 2.8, 0.073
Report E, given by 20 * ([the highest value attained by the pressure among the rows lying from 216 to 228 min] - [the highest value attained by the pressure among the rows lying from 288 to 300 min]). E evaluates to -1908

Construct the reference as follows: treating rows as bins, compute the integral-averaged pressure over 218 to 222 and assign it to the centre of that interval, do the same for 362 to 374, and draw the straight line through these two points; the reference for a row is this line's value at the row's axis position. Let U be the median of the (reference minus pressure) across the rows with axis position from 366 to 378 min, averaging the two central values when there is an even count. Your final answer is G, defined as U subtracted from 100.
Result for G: 89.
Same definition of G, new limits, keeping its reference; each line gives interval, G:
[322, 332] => 85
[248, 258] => 84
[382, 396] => 65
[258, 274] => 94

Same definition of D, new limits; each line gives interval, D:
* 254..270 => 2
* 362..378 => 2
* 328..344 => 1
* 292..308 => 2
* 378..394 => 3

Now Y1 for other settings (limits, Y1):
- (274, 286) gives 19.2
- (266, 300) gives 19.2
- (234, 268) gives 18.2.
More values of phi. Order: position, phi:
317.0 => 395.6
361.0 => 443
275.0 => 363.7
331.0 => 360.2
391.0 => 422.6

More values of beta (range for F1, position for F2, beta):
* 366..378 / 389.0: 14.2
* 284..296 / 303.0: 12.3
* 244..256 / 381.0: 22.3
